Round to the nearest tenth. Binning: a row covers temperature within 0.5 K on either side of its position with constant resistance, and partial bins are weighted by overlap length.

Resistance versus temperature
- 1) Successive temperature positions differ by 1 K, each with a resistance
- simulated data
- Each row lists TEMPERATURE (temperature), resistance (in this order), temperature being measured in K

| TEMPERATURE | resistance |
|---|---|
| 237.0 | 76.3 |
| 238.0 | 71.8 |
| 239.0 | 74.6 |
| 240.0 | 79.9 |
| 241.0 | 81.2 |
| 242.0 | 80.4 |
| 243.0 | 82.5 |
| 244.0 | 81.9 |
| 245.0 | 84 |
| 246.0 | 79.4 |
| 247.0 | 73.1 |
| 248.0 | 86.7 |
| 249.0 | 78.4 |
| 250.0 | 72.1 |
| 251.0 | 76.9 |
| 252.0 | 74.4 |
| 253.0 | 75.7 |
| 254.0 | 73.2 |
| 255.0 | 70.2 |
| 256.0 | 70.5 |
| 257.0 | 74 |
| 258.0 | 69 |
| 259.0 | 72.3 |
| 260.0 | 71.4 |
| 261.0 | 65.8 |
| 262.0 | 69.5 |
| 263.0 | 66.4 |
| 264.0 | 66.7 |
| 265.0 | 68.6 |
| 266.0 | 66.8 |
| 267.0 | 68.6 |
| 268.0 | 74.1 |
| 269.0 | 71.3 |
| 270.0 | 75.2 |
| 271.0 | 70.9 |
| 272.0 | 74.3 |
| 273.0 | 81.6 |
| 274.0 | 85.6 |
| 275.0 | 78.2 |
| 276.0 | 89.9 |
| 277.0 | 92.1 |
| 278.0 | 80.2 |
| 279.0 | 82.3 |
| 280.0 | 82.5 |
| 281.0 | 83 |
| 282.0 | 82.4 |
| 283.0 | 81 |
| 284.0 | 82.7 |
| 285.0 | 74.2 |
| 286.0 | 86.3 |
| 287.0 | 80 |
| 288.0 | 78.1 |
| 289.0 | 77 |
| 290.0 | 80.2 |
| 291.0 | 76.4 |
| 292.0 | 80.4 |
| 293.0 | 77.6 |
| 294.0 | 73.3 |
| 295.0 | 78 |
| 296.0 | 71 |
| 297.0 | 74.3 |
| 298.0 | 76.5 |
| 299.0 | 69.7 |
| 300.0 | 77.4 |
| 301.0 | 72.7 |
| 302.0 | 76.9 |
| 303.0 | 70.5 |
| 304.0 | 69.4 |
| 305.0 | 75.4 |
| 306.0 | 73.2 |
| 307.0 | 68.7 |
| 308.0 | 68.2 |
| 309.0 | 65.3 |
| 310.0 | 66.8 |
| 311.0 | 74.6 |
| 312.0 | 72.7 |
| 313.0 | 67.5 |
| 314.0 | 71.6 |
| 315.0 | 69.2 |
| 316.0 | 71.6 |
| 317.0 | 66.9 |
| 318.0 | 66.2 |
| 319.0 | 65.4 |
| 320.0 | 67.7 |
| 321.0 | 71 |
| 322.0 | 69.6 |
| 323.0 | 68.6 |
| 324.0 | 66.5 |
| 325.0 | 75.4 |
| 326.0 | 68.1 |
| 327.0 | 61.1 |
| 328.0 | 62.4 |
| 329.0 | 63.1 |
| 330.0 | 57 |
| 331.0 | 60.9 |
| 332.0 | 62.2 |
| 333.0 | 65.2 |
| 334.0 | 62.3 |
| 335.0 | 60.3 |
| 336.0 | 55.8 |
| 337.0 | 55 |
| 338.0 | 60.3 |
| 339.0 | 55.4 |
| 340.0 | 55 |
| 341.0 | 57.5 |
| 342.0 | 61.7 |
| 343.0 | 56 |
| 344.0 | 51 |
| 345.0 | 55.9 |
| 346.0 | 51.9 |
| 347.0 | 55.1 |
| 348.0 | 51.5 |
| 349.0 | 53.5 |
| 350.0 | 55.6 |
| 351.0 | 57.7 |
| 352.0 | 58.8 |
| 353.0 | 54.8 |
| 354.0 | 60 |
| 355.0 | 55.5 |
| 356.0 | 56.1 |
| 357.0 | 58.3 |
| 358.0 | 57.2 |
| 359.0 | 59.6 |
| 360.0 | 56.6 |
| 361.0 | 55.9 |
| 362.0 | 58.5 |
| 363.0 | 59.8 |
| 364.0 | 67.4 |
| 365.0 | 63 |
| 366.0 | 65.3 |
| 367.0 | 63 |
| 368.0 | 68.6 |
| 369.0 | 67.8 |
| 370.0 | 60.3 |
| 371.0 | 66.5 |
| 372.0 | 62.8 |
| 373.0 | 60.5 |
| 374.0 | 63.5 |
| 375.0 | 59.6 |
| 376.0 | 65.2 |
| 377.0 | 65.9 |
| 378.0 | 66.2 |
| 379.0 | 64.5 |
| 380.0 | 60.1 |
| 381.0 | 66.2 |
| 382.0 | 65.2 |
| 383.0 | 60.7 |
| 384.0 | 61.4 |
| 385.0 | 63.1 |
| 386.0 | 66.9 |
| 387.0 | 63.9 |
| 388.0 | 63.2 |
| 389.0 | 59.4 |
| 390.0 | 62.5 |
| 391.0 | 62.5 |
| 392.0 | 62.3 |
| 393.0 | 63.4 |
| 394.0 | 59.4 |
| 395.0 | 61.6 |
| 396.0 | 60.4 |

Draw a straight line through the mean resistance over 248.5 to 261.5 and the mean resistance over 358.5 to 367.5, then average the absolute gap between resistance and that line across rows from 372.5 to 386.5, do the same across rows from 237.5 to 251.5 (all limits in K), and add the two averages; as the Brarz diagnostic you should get 9.9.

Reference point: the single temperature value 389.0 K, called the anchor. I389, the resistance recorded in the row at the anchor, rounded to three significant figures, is 59.4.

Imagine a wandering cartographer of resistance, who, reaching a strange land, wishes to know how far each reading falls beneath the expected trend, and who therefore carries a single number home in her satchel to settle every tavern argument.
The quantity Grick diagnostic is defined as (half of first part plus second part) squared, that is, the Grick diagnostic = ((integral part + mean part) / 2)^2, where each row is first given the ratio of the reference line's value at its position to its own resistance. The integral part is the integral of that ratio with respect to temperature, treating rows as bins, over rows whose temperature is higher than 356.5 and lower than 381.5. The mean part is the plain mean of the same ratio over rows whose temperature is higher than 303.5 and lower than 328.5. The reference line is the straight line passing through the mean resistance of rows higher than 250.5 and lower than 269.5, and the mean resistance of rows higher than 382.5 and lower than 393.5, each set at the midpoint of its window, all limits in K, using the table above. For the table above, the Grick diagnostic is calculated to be 177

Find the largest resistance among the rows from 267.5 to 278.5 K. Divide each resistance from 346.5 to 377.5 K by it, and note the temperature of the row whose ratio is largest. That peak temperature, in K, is 368.0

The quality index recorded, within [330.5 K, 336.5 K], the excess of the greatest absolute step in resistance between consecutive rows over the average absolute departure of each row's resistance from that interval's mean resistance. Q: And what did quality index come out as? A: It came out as 2.4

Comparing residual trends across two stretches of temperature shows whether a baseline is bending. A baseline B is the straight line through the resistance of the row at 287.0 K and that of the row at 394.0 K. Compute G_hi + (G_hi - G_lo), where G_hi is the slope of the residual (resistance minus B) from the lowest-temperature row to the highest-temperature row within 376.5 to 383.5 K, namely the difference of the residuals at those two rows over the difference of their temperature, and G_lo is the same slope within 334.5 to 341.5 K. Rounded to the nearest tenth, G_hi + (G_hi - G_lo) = -1.1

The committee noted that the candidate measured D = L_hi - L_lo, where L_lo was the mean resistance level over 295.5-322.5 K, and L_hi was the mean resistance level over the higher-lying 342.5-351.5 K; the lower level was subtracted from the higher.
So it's -16.5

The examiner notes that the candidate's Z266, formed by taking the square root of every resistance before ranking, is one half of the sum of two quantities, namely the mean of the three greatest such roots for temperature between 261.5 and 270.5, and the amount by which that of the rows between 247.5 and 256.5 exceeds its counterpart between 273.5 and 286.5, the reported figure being 4.0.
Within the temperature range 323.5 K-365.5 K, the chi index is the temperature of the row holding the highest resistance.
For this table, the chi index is 325.0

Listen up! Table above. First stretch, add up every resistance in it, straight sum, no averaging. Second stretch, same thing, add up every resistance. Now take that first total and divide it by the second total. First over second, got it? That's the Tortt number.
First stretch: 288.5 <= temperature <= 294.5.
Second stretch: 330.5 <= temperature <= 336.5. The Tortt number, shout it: 1.27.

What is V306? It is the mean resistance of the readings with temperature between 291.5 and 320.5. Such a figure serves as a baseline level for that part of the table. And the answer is 72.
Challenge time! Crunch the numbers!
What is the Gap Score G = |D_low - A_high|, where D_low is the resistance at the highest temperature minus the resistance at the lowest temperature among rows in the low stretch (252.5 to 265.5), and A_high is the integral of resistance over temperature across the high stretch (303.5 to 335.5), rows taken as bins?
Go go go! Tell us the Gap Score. 2161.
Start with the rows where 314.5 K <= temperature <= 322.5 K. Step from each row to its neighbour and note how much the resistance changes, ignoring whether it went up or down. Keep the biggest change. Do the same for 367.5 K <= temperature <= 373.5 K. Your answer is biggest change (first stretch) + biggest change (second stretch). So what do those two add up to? 12.2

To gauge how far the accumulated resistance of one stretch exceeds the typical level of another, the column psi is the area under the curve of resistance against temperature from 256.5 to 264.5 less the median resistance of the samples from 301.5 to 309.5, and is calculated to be 485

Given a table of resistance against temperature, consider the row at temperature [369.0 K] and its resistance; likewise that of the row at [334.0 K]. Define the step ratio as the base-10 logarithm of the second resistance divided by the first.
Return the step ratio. -0.037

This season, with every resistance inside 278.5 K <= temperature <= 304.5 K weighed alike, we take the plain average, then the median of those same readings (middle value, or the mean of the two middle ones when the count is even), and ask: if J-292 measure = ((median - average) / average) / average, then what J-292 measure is 0.0000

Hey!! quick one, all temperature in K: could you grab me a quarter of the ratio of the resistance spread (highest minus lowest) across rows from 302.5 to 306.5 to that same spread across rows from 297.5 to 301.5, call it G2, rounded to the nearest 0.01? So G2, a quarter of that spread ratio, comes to 0.19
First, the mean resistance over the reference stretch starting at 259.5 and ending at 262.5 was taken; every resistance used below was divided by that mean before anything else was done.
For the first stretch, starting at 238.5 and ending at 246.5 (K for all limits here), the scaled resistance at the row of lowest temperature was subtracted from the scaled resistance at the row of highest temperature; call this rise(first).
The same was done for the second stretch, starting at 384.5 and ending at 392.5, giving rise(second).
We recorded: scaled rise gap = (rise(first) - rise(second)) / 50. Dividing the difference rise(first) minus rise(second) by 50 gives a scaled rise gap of 0.002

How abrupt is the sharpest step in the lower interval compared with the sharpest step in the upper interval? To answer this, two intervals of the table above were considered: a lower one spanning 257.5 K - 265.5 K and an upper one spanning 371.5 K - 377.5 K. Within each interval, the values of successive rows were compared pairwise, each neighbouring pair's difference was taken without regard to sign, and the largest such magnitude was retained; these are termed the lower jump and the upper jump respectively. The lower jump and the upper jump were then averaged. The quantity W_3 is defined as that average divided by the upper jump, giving 1.00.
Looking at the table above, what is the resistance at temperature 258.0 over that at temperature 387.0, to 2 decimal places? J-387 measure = 1.08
